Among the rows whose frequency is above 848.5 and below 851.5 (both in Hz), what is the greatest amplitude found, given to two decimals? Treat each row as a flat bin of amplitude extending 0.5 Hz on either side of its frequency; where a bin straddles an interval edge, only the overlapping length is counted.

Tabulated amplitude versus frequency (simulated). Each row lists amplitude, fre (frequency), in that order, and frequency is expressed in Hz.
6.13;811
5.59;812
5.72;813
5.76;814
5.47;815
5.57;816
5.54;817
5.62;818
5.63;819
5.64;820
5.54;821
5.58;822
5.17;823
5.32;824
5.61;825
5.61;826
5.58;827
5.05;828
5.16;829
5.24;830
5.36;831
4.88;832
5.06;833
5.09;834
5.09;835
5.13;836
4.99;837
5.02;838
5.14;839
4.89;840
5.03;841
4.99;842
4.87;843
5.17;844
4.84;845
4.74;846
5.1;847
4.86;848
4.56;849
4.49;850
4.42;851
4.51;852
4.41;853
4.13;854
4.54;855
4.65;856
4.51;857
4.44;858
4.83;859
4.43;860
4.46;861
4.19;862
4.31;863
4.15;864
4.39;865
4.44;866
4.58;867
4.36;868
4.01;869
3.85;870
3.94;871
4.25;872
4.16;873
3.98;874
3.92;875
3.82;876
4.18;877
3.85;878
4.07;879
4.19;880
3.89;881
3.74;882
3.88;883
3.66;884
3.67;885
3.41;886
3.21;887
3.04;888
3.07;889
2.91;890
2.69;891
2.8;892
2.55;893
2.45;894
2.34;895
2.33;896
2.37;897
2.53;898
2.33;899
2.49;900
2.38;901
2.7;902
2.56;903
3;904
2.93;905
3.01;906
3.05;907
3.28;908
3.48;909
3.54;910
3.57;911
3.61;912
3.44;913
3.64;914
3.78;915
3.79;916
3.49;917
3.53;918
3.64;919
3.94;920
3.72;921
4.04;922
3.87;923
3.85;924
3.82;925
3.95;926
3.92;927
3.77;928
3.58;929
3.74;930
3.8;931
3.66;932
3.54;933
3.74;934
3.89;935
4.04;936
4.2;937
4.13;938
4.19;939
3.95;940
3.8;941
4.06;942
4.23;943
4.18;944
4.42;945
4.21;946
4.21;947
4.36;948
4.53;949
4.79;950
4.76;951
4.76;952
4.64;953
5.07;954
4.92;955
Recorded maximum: 4.56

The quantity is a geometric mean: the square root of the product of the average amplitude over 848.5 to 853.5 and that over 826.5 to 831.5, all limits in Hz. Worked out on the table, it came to 4.9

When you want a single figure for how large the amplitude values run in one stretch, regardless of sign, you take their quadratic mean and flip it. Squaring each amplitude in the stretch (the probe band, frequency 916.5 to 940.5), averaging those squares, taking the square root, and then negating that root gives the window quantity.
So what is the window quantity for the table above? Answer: -3.8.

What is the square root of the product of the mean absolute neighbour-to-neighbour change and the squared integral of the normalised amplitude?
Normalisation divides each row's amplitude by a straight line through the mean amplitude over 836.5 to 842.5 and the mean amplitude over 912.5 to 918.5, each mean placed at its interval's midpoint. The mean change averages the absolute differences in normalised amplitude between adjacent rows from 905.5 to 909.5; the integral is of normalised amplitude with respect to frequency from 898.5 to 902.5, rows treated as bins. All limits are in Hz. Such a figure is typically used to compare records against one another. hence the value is 0.55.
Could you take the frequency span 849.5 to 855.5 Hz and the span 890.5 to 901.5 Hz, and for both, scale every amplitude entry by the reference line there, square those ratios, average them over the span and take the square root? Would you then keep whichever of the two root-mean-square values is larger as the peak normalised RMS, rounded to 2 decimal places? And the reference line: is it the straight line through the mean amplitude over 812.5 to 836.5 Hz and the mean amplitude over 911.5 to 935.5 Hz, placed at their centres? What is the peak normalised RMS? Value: 0.90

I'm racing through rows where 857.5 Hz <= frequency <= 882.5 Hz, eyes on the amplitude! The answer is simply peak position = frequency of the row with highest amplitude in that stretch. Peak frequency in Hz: 859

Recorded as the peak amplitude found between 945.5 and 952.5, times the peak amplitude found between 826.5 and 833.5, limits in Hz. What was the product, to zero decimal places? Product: 27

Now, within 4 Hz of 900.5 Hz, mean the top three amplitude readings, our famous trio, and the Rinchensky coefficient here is 2.8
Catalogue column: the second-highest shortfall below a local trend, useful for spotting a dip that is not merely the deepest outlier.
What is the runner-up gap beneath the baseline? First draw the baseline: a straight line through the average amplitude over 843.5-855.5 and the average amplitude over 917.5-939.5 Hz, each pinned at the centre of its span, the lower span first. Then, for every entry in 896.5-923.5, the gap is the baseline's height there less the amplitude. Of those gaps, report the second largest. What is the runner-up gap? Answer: 1.8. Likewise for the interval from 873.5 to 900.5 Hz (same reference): 1.8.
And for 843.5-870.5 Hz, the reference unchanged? 0.5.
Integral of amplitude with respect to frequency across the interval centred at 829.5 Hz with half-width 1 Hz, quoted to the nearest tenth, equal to 10.4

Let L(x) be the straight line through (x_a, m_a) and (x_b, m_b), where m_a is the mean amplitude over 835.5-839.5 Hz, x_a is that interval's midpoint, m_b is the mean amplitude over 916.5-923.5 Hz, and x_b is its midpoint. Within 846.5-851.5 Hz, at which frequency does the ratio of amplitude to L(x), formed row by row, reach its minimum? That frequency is 851 Hz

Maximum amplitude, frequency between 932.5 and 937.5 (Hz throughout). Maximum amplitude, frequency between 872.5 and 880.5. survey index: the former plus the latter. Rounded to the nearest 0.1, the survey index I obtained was 8.4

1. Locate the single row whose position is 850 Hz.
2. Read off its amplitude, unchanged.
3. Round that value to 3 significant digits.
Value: 4.49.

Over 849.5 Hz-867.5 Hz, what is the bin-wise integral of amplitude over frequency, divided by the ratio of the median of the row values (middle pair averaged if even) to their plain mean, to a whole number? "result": 80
